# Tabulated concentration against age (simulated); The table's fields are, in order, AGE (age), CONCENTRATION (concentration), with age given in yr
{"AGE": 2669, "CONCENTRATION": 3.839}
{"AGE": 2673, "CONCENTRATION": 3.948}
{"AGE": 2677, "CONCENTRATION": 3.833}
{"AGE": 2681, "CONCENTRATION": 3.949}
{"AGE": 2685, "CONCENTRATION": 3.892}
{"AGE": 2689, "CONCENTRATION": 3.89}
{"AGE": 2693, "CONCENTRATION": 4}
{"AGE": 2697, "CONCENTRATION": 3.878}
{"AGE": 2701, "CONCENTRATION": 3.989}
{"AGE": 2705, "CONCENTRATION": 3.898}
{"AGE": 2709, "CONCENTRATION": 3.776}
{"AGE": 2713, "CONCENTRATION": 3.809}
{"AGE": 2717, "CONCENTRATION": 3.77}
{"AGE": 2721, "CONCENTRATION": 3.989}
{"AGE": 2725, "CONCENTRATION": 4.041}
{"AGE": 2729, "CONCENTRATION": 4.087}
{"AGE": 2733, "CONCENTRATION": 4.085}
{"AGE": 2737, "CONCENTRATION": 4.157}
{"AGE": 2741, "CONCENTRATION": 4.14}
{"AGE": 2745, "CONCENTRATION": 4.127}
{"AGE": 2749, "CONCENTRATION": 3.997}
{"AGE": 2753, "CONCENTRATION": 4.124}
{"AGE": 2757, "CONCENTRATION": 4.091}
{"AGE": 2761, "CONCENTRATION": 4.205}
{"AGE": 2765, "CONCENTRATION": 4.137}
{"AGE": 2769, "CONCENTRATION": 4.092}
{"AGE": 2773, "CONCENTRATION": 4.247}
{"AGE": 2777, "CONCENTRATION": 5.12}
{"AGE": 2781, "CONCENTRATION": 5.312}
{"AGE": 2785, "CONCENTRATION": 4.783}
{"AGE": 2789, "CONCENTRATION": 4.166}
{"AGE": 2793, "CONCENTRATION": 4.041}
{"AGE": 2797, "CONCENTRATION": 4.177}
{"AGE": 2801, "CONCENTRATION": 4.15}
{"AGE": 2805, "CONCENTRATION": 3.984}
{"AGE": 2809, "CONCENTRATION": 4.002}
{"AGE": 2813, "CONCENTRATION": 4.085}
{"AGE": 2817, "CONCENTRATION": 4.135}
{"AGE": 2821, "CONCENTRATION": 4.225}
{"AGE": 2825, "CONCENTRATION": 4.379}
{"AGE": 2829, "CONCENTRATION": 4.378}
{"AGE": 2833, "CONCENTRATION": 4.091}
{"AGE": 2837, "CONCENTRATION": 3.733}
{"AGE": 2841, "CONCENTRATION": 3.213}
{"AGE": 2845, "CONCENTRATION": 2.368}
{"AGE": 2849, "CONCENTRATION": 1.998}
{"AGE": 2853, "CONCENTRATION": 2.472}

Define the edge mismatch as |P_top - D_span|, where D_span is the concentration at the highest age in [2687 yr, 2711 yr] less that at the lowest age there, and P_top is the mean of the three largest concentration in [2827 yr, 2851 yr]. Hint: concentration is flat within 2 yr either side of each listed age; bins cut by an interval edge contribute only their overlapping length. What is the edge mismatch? 4.2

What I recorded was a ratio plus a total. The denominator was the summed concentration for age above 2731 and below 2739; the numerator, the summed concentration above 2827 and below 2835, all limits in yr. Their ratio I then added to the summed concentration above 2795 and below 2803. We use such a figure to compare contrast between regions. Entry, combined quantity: 9.4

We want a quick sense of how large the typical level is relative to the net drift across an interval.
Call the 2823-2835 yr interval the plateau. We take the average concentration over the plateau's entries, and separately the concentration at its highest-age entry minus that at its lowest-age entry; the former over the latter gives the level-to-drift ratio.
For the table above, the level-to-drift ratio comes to -15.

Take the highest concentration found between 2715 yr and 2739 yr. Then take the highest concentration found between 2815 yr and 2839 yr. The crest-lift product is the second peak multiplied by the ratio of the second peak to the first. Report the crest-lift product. 4.6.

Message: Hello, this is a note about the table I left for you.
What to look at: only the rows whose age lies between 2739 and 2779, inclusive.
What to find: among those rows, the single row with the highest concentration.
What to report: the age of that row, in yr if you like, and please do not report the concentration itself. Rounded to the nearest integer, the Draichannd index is 2777 yr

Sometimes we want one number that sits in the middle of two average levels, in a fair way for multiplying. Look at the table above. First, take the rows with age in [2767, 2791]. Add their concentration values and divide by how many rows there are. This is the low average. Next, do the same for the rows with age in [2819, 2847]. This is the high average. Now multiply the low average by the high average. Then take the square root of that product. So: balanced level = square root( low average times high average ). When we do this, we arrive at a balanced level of 4.17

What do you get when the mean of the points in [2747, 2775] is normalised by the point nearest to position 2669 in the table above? 1.08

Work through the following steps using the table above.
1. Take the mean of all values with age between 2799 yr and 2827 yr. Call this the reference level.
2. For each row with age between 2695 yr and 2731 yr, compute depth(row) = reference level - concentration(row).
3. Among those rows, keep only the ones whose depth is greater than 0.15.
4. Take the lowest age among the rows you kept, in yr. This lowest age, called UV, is 2697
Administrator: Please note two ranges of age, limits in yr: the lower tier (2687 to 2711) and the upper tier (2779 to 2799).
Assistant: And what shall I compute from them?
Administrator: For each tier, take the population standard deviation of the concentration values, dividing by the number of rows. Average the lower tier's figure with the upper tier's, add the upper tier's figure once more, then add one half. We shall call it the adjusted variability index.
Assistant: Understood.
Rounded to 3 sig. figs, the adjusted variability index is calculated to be 1.26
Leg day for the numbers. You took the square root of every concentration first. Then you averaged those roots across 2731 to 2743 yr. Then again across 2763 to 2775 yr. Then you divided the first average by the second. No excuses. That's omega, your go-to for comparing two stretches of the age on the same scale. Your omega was 1.00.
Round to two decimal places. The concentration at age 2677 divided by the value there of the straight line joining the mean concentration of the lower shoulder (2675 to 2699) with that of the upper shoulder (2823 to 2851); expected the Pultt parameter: 0.97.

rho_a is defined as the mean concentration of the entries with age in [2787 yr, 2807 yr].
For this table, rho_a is 4.10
